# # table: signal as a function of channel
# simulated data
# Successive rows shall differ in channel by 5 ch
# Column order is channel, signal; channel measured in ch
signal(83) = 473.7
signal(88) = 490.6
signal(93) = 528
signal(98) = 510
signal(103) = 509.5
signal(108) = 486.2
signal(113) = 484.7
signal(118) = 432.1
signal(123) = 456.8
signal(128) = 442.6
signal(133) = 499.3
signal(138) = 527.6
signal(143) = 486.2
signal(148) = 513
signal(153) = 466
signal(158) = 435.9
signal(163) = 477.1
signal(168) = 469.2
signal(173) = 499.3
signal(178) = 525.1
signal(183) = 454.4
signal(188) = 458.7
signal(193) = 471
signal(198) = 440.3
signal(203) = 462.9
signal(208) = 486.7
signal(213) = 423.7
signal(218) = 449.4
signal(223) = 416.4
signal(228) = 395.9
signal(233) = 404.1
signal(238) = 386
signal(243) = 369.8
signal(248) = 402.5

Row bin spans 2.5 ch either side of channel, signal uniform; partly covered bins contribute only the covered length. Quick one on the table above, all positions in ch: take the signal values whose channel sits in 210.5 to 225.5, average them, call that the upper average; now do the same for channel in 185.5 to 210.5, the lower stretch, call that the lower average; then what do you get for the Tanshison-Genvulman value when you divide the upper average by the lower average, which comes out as 0.93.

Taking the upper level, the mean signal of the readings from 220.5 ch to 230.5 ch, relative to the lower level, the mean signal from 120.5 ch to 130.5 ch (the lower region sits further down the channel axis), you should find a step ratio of 0.90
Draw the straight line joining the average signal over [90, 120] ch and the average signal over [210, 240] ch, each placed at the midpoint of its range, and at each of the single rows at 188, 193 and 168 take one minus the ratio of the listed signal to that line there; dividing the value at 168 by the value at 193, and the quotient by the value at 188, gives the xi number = -10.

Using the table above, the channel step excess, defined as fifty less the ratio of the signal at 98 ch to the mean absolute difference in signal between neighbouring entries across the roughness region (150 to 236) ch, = 31.9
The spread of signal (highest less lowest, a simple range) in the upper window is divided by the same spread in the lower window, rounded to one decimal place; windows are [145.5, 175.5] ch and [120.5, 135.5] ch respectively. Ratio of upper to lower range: 1.4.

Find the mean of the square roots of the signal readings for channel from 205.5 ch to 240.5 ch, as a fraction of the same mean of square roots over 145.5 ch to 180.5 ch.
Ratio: 0.94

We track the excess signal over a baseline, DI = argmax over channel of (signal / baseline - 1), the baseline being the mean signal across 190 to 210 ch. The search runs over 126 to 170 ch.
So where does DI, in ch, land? 138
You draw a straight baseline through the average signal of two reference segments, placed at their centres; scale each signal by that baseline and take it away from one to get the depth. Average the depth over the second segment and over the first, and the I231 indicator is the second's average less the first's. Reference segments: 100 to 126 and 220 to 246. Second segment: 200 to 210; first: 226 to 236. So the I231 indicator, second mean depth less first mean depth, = -0.14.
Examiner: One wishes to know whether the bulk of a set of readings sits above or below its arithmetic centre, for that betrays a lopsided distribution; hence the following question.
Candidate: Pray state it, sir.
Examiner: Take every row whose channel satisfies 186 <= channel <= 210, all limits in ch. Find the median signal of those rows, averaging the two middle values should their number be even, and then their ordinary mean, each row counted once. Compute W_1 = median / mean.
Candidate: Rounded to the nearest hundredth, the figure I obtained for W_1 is 1.00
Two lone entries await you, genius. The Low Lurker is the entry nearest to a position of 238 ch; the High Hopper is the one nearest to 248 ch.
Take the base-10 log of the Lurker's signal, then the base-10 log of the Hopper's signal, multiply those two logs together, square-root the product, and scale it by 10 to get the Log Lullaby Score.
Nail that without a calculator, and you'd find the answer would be 26.0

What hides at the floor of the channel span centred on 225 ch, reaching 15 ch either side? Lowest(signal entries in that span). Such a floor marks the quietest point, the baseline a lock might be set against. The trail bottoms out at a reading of 386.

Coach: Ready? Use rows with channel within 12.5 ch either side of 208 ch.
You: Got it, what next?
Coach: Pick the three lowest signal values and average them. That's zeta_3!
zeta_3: 438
